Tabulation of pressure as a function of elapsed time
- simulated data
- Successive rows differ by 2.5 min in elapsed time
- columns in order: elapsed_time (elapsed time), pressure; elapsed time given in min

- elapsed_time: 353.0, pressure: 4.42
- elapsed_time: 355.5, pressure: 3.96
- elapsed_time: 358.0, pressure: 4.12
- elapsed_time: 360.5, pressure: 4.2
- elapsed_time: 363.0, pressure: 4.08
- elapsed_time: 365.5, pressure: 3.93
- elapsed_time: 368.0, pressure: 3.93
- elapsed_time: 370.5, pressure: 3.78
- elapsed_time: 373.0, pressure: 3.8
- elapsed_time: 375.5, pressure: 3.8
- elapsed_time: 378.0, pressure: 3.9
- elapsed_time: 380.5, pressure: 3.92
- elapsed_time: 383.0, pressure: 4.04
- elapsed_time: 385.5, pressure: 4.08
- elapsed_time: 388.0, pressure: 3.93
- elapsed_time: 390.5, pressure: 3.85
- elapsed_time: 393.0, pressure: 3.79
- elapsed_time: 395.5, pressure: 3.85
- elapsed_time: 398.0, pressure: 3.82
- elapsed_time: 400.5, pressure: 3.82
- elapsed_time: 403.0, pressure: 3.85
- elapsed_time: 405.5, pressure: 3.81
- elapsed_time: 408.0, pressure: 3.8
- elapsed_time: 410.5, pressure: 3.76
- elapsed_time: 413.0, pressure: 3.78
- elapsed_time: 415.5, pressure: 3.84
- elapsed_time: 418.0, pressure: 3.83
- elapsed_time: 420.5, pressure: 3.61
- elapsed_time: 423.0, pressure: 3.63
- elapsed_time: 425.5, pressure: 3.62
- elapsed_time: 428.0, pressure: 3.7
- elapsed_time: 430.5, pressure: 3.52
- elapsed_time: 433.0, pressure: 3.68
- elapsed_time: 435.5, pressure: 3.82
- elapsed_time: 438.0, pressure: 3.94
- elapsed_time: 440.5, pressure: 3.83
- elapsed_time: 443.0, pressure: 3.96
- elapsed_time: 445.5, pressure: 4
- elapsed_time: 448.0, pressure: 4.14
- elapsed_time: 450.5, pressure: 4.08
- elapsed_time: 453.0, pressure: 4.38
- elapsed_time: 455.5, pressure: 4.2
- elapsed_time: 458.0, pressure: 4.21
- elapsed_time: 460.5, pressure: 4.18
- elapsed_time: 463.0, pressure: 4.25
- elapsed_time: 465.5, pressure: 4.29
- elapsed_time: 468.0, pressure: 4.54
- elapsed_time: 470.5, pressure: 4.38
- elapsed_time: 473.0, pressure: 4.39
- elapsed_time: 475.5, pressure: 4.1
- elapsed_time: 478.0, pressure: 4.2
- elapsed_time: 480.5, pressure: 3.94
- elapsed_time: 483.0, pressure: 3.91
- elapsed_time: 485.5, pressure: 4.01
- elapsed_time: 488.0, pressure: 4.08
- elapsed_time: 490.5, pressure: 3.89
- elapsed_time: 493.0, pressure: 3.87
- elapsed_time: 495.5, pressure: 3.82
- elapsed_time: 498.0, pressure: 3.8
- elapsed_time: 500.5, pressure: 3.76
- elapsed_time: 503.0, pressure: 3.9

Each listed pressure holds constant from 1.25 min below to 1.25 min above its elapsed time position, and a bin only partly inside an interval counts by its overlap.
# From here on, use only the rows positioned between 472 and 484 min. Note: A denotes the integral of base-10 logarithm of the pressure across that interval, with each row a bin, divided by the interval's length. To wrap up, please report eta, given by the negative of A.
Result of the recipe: -0.613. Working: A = 0.613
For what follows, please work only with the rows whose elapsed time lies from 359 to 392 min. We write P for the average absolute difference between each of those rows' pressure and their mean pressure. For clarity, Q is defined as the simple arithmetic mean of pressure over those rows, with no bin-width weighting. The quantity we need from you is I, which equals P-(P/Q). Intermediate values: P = 0.098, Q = 3.94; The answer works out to 0.073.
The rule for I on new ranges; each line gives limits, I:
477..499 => 0.075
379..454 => 0.094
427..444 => 0.092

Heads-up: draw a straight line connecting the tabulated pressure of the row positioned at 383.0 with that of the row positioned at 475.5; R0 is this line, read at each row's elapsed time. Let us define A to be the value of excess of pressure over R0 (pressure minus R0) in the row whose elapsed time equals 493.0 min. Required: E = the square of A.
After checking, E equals 0.058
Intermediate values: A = -0.24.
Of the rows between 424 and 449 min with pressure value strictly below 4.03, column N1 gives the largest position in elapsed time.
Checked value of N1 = 445.5 min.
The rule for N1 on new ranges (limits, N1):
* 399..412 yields 410.5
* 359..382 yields 380.5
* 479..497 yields 495.5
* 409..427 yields 425.5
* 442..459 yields 445.5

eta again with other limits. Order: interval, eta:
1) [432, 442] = -0.582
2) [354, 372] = -0.602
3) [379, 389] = -0.601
